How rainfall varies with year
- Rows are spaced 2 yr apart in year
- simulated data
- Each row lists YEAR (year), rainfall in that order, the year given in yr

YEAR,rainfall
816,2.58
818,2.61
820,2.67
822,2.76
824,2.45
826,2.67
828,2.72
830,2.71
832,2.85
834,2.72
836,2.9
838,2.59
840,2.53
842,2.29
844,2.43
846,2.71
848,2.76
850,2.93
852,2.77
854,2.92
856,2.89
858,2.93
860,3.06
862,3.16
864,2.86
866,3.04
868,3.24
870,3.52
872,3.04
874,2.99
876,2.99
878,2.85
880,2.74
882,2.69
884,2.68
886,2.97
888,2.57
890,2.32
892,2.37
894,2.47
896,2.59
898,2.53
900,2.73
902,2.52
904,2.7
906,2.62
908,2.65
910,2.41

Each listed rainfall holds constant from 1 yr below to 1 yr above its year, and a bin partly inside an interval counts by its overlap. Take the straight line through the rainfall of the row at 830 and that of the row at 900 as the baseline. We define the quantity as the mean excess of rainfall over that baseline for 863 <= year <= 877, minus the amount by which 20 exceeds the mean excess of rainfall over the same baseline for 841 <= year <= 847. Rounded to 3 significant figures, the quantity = -19.9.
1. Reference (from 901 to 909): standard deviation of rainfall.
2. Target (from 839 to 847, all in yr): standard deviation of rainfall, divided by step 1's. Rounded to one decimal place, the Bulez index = 2.3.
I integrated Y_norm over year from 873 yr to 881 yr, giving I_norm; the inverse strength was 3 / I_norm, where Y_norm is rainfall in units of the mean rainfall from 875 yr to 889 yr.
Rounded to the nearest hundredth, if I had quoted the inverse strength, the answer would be 0.36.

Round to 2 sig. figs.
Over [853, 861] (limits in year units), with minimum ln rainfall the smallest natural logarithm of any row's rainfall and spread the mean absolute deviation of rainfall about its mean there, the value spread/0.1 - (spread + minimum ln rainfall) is -0.57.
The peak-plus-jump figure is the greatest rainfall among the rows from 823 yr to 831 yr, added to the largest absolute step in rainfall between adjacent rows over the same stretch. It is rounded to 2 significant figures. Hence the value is 2.9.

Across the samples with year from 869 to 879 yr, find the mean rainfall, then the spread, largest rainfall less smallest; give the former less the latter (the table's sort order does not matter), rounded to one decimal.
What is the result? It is 2.4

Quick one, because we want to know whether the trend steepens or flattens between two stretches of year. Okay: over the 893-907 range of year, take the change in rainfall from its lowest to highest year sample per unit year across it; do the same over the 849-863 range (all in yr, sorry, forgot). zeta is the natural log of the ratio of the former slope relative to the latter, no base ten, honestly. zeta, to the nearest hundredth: -0.43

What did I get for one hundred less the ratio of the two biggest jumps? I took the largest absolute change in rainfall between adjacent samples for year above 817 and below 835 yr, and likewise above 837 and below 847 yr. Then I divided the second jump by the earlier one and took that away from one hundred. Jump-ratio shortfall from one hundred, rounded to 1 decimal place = 99.1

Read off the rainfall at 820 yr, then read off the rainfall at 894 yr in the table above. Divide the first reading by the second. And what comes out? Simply 1.08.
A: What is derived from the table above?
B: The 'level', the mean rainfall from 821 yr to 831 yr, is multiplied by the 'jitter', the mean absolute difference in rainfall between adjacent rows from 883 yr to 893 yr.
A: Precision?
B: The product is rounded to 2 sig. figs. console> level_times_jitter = 0.66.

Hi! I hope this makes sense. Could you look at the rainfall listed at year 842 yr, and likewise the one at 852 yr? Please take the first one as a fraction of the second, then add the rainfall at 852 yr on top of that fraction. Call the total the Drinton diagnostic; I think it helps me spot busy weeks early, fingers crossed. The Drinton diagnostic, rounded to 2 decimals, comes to 3.60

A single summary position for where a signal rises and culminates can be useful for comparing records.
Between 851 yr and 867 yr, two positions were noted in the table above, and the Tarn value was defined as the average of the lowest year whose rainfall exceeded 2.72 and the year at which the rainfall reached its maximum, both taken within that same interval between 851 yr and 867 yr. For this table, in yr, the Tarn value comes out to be 857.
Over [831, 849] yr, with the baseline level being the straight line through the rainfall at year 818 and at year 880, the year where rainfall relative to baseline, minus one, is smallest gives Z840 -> 842 yr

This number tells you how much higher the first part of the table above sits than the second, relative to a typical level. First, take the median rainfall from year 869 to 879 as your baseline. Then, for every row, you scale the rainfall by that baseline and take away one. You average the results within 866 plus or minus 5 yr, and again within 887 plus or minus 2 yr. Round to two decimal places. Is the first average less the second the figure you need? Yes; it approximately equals 0.13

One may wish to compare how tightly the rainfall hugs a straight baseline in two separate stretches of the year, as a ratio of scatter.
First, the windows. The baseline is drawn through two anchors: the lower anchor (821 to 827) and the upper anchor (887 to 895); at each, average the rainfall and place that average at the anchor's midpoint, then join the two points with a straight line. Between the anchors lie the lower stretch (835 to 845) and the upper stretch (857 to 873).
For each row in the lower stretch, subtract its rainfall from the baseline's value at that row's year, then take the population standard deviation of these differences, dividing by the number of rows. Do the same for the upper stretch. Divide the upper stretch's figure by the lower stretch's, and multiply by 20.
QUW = 20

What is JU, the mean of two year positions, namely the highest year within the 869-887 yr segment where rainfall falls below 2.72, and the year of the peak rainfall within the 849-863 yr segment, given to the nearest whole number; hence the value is 873 yr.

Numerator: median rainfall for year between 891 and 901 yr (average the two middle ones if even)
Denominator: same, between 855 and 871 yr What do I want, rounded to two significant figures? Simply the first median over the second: 0.83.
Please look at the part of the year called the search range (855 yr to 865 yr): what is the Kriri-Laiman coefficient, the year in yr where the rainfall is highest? 862 yr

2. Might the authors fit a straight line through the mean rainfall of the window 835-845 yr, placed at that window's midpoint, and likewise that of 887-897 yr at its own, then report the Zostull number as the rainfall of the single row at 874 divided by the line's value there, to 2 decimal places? 1.20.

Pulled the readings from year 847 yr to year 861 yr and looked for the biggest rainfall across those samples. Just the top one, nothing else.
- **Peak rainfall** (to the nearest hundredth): 3.06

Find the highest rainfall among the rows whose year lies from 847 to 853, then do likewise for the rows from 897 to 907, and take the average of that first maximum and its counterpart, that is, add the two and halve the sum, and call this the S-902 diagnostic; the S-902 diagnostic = 2.83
